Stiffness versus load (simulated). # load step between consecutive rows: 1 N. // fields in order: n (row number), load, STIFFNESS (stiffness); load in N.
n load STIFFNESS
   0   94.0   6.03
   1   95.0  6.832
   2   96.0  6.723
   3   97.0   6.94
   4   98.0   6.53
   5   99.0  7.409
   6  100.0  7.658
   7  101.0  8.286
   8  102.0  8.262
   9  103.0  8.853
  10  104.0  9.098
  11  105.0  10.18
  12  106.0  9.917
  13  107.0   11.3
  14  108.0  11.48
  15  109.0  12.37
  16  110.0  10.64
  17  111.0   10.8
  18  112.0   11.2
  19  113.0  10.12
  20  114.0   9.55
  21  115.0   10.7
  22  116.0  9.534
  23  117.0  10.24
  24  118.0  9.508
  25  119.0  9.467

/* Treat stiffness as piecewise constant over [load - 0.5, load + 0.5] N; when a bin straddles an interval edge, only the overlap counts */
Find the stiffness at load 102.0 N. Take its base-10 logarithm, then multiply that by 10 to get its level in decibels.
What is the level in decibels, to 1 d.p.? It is 9.2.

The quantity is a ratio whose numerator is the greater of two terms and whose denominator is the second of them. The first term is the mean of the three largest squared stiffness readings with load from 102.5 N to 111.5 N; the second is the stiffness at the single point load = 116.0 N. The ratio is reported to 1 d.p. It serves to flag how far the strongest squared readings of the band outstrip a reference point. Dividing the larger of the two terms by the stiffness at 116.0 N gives 14.4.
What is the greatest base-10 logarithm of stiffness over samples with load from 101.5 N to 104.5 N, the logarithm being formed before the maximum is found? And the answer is 0.96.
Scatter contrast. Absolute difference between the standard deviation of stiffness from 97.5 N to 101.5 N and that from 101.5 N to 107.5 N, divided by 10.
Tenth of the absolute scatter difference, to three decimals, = 0.036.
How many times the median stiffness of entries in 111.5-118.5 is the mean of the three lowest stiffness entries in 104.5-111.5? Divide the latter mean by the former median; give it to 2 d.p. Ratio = 1.01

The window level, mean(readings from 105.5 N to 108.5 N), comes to 10.9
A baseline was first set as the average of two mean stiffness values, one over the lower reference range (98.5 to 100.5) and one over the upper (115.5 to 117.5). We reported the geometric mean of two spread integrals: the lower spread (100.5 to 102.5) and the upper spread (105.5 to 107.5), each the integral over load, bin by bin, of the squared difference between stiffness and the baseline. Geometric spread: 1.8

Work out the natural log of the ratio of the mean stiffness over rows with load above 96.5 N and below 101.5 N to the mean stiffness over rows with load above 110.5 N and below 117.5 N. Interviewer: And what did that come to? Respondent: -0.34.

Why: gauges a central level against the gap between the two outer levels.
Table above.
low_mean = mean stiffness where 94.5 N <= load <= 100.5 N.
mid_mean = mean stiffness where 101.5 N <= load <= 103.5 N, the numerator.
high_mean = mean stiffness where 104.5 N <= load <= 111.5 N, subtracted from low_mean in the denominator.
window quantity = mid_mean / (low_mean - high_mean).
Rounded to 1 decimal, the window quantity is -2.2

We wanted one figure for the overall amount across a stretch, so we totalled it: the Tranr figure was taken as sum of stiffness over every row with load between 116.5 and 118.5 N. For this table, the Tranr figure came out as 20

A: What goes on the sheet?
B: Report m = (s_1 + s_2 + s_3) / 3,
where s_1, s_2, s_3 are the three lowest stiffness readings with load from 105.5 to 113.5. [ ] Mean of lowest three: 10.2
